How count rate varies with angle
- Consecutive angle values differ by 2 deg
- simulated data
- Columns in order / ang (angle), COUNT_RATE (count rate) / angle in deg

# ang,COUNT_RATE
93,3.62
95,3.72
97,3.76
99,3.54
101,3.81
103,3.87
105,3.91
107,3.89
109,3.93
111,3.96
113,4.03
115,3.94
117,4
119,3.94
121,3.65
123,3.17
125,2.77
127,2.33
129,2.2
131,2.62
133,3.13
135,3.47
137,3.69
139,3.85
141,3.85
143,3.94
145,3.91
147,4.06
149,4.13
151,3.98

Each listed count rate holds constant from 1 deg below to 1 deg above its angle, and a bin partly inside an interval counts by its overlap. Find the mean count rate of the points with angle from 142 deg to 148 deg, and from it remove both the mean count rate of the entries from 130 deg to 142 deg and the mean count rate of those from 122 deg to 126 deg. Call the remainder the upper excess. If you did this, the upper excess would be -2.4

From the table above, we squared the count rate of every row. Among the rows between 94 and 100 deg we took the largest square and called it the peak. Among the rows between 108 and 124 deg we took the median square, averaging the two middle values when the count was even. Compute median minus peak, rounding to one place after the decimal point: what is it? 1.4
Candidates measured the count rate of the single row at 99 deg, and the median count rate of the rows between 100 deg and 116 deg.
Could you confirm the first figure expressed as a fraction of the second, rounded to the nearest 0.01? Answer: 0.90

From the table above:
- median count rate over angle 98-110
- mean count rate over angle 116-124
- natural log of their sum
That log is 2.02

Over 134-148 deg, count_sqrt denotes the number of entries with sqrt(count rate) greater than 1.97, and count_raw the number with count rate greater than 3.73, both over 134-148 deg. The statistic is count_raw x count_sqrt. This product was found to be 15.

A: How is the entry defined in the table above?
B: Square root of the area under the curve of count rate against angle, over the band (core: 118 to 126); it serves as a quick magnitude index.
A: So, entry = 5.20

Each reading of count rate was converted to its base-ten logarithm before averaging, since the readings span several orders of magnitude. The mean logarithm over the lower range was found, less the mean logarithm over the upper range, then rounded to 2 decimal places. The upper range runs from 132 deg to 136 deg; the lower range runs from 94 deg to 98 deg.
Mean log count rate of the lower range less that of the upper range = 0.05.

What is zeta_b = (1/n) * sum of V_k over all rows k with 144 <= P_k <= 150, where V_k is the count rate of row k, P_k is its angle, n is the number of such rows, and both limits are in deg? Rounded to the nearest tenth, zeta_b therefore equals 4.0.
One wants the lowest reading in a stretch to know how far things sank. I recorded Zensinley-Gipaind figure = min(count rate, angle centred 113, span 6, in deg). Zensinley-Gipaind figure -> 3.94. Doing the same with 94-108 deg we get 3.54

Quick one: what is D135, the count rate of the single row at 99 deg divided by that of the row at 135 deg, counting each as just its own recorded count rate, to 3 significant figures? 1.02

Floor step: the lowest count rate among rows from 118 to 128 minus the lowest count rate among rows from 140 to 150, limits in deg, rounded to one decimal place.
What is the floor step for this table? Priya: -1.5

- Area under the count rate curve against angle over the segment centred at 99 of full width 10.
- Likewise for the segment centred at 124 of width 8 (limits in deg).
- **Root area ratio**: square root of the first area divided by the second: 1.25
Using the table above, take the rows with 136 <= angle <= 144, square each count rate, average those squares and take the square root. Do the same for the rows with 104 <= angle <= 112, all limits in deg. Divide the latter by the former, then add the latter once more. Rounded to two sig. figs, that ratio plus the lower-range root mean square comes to 4.9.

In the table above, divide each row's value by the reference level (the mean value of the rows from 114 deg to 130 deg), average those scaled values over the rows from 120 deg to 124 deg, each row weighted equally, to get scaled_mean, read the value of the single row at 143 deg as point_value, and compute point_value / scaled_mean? 3.8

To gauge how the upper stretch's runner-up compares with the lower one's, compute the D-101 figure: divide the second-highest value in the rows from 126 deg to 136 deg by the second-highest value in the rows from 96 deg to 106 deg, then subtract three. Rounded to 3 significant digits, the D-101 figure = -2.19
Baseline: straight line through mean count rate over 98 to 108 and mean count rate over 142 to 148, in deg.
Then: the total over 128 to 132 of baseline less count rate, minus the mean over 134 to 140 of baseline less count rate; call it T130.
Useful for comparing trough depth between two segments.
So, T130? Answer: 2.7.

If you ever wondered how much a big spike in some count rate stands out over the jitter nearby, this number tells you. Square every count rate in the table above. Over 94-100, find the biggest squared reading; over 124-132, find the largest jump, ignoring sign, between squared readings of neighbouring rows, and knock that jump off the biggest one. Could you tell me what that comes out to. 11.9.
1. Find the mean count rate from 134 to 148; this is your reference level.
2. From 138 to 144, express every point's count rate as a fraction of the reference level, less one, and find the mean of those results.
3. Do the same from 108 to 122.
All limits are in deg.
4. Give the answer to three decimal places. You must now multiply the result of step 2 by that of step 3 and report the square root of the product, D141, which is 0.019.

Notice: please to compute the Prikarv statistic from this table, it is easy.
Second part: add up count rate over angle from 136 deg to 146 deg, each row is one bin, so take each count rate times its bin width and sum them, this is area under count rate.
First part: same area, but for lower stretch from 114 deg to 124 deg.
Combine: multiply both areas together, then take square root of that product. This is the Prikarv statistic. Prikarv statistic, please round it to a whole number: 38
